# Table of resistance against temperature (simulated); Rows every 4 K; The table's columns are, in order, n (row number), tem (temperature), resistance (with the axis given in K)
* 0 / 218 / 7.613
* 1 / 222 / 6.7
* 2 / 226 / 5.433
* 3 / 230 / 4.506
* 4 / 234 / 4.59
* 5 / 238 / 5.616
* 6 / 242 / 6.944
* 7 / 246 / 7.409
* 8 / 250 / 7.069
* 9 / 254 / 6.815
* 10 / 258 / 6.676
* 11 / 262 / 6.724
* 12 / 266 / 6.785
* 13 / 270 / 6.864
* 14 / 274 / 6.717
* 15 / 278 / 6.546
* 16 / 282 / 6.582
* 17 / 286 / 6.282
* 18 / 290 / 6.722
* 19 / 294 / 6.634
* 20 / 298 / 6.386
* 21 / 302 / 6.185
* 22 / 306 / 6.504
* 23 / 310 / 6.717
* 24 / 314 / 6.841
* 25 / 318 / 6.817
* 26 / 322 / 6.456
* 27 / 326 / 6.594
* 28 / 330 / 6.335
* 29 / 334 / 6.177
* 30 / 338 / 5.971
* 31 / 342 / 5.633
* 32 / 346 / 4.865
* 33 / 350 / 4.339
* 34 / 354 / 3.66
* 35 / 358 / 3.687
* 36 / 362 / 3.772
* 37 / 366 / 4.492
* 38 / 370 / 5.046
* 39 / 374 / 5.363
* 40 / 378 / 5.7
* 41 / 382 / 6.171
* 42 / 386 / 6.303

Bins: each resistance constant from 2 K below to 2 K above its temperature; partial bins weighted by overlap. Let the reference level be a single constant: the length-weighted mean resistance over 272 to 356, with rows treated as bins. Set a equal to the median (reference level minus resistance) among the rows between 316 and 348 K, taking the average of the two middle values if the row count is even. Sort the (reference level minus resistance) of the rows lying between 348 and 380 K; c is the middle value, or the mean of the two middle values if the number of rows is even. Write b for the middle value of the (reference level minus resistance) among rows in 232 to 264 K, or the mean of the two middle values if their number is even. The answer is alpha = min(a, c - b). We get -0.1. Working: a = -0.1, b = -0.6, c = 1.7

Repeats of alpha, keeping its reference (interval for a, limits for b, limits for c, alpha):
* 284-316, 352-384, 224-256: -1.4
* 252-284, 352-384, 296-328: -1.8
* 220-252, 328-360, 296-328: -1.3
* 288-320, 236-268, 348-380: -0.5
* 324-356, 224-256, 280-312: -0.3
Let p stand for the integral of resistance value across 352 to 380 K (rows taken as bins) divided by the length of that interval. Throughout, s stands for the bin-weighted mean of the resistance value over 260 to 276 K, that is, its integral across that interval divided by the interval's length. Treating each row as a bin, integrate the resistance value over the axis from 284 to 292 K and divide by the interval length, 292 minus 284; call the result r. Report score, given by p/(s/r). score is 4.4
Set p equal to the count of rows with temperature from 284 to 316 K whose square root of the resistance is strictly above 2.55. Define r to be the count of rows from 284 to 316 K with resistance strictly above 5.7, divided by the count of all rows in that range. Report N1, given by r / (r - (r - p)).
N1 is 0.20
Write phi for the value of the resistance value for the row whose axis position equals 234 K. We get 4.59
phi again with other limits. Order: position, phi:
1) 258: 6.676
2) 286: 6.282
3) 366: 4.492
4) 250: 7.069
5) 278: 6.546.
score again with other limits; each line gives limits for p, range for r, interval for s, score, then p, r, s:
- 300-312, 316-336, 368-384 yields 7.5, 6.47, 6.48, 5.6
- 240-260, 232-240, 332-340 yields 5.9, 6.98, 5.10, 6.1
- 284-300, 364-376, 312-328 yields 4.8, 6.51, 4.97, 6.7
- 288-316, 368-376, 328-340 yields 5.5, 6.57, 5.20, 6.2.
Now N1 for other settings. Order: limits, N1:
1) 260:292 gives 0.14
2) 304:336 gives 0.20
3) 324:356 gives 0.50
